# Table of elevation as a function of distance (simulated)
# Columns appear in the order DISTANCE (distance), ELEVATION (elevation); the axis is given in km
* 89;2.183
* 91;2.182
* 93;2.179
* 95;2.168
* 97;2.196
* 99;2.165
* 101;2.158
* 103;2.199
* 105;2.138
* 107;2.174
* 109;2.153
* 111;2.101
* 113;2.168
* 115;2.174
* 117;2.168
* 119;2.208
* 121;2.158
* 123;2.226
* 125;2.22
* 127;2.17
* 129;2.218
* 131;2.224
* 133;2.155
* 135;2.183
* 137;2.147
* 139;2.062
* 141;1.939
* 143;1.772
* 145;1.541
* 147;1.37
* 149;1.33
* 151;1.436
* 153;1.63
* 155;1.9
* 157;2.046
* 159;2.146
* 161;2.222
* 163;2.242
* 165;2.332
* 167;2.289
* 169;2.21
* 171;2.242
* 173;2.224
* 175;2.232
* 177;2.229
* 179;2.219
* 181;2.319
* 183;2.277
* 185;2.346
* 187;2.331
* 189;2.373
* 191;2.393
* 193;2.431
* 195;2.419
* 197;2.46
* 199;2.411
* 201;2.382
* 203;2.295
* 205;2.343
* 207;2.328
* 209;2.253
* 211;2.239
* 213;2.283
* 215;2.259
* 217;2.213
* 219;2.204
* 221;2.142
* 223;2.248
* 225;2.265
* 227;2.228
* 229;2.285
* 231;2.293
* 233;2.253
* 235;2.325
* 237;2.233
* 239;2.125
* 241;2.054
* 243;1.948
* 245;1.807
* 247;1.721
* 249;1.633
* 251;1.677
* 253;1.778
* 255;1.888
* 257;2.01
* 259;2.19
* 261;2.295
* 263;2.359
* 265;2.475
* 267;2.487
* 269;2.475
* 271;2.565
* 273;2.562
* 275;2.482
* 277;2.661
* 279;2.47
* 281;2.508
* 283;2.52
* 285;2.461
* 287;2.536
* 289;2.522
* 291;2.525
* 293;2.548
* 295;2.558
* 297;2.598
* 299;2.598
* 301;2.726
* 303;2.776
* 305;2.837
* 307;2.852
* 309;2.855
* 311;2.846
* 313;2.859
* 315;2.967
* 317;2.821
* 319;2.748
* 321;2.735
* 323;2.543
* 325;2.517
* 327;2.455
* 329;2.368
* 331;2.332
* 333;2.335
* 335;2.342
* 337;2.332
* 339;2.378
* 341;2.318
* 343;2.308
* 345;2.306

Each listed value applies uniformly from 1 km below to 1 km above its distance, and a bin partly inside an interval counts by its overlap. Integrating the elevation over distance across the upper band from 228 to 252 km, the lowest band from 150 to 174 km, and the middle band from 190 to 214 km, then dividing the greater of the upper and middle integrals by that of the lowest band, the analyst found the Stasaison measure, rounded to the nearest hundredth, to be 1.13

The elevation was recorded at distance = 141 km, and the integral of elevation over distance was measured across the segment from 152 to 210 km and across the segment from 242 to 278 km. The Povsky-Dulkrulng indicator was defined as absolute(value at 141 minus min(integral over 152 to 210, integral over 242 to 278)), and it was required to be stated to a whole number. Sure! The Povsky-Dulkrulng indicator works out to 76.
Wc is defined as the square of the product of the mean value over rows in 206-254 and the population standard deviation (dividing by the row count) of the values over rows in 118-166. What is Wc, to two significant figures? 0.41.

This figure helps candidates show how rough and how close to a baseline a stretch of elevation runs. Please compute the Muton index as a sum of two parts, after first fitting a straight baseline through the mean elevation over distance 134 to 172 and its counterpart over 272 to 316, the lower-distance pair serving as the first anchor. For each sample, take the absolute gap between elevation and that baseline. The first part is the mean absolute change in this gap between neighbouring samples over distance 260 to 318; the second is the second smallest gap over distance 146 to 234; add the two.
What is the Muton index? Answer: 0.04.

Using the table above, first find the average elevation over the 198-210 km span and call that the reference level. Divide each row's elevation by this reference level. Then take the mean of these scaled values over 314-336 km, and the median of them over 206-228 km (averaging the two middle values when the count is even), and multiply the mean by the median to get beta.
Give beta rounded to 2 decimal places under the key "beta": 1.06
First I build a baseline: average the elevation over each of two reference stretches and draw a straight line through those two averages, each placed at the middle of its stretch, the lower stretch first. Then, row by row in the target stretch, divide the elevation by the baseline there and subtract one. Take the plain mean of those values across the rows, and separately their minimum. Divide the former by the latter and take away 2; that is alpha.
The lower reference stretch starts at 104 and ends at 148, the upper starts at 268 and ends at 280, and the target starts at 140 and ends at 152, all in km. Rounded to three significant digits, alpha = -1.30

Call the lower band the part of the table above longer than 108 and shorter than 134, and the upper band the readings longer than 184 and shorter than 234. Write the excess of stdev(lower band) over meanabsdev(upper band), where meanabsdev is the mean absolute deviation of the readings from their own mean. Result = -0.03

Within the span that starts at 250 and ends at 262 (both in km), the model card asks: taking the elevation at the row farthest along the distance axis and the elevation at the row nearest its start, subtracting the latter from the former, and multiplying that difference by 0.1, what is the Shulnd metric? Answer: 0.06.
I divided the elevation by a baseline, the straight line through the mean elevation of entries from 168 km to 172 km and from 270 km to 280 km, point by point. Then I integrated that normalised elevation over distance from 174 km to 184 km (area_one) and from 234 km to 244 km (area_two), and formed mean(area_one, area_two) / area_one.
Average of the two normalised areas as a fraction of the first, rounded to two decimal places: 0.94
